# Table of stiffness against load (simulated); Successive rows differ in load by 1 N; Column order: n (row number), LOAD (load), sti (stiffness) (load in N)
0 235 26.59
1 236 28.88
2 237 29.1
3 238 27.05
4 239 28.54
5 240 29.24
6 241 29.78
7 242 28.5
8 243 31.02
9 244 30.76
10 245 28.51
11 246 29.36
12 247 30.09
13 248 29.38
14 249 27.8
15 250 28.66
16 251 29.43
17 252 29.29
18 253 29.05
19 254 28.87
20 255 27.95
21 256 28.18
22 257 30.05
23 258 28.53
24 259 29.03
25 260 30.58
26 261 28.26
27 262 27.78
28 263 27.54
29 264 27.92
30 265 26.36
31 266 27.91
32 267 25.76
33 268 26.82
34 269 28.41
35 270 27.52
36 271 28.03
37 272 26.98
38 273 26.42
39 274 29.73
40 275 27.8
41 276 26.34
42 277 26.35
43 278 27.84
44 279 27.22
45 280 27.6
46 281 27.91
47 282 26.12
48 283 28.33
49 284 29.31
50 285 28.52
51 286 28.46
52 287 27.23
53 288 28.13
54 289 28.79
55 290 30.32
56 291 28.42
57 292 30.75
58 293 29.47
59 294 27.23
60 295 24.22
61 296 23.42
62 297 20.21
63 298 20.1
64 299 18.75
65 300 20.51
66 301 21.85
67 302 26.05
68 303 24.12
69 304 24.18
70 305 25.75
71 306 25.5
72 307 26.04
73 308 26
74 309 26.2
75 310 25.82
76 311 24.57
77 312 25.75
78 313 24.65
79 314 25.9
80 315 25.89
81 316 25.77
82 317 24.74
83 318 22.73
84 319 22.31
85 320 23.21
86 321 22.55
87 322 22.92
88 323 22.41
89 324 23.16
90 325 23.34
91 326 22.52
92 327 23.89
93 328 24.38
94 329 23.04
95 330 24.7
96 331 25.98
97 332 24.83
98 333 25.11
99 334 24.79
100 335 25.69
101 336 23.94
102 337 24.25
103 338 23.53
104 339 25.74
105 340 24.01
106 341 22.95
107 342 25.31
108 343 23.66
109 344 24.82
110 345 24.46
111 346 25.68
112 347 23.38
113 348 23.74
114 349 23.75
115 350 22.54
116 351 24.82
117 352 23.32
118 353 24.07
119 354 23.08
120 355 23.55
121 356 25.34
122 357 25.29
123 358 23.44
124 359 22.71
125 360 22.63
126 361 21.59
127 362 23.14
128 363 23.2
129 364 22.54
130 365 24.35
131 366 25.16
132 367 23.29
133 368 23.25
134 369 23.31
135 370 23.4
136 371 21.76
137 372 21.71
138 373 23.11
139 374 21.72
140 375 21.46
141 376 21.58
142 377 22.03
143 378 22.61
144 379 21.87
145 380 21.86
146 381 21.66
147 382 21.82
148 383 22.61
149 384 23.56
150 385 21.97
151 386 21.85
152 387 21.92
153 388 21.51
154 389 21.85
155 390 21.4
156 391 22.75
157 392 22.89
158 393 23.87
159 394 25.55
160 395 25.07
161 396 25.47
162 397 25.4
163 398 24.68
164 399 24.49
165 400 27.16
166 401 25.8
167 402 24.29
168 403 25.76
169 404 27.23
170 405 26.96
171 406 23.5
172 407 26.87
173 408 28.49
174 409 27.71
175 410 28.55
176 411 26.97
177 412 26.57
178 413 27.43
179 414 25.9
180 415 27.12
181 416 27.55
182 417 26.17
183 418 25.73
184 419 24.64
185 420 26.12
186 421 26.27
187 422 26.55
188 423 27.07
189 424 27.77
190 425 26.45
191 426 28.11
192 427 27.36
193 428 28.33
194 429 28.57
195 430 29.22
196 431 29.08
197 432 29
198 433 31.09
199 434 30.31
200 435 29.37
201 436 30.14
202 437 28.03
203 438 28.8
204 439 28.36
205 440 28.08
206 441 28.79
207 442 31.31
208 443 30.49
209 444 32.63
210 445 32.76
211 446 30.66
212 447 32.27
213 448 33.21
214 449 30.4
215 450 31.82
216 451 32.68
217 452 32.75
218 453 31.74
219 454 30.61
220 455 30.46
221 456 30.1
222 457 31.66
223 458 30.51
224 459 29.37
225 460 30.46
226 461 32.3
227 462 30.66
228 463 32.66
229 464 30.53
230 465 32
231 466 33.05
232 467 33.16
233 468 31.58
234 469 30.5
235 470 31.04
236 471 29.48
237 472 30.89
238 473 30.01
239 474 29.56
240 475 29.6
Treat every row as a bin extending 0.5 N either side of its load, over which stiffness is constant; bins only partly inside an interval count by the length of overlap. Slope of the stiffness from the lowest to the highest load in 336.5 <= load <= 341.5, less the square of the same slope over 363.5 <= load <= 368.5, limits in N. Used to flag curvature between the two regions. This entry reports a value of -0.36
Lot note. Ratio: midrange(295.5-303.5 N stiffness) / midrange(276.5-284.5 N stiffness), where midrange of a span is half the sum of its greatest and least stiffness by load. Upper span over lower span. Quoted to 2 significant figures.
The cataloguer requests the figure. 0.81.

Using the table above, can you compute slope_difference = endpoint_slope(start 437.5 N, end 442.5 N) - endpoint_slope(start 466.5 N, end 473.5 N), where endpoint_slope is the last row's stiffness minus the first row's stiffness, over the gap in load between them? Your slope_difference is 1.2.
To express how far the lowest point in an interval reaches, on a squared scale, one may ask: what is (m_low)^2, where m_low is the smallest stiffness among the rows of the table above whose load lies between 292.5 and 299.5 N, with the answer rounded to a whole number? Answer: 352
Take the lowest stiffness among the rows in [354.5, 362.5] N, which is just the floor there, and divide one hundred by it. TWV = 4.63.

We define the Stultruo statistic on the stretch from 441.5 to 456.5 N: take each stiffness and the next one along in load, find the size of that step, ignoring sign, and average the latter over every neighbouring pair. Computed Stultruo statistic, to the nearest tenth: 1.1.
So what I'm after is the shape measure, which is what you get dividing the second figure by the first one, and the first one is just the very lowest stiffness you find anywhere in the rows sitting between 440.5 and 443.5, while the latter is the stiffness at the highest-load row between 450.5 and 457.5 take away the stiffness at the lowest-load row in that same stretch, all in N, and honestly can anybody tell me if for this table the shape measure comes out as -0.04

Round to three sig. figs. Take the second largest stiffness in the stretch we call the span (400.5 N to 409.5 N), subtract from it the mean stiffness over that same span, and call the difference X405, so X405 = 1.42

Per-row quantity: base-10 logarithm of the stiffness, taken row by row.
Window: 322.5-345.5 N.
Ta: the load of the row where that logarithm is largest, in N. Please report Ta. 331 N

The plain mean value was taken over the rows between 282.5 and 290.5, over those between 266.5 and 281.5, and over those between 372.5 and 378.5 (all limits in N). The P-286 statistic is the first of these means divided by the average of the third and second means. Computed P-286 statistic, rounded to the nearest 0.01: 1.16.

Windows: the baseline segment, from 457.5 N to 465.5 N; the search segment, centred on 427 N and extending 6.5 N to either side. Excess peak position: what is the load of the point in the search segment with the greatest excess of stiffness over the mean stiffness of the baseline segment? 433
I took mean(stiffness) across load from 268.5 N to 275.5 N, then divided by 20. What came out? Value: 1.39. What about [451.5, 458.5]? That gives 1.56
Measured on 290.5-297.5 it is 1.31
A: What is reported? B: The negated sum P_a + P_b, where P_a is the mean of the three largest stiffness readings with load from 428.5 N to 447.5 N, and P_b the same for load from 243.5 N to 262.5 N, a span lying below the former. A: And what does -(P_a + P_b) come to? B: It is -63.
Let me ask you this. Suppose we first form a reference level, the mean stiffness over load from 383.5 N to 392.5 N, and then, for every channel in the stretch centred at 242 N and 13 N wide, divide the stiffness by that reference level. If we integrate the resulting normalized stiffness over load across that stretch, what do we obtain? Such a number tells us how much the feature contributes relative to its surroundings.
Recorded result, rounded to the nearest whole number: 17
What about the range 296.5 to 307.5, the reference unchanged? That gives 11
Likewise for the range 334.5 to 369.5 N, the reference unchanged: 38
